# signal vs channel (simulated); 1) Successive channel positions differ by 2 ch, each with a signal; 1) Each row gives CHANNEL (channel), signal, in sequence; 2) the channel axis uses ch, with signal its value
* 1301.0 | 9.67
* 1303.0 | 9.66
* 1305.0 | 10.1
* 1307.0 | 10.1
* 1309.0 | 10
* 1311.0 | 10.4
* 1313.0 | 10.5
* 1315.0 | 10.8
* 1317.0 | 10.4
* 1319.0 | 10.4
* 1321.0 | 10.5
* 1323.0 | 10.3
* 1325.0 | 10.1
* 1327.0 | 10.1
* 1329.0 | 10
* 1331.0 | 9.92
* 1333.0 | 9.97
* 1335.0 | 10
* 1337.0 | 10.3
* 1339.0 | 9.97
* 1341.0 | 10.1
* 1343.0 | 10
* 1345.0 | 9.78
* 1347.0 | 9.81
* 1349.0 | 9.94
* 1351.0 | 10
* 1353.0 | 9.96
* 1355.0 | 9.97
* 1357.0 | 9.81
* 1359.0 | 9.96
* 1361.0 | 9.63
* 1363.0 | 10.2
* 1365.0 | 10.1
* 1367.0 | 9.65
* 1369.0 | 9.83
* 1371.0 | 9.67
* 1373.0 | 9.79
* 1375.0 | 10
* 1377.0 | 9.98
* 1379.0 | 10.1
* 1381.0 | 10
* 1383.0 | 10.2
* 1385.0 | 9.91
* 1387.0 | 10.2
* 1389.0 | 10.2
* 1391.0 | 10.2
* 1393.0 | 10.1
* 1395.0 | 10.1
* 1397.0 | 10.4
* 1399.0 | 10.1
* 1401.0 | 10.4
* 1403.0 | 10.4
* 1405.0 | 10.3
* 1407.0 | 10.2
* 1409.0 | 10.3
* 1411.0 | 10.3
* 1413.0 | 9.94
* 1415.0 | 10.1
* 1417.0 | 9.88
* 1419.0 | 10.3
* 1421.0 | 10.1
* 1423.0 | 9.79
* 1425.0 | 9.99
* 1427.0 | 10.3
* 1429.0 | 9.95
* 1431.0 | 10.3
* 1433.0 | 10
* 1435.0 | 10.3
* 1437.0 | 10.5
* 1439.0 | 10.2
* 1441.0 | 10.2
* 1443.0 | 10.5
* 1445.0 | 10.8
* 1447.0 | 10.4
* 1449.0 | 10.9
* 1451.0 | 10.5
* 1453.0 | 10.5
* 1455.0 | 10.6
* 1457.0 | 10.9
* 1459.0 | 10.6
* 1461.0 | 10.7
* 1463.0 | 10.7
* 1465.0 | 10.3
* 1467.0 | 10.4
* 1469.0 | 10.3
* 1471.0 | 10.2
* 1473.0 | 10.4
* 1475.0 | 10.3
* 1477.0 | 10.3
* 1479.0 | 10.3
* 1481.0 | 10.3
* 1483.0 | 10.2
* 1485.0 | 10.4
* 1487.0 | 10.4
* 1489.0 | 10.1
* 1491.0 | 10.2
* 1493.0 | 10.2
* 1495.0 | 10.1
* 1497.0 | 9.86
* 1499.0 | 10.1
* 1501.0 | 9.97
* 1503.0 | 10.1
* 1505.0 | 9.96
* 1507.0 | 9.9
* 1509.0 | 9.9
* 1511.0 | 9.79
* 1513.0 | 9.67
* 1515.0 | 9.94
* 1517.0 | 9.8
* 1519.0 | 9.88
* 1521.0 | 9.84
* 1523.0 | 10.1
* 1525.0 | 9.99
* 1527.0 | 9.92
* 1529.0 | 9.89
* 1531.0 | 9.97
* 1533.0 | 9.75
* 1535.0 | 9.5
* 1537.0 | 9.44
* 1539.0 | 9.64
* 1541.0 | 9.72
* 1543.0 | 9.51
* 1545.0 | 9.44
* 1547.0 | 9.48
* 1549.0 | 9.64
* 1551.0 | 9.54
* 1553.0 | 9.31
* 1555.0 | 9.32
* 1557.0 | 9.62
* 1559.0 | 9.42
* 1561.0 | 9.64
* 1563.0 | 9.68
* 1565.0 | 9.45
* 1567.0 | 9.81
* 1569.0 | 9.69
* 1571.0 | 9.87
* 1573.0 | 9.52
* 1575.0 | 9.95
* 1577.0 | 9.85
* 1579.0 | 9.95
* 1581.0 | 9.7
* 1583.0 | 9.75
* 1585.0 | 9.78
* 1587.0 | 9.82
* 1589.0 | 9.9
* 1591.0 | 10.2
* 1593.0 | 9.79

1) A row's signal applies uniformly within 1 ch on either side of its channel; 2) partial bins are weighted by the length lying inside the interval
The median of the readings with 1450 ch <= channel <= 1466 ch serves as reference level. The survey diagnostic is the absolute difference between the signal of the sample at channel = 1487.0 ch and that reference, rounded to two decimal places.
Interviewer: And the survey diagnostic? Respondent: 0.20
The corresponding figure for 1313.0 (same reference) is 0.10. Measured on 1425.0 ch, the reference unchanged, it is 0.61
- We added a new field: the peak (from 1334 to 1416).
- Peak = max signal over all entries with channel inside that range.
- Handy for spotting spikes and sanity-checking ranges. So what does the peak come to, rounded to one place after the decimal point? 10.4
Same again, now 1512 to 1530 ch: 10.1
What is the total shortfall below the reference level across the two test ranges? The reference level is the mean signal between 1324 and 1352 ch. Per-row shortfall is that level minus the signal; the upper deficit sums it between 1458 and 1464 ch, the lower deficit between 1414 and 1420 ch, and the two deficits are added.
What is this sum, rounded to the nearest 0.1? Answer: -2.3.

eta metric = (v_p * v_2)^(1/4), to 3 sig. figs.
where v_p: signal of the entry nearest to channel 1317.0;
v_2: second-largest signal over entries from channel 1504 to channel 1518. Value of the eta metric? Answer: 3.19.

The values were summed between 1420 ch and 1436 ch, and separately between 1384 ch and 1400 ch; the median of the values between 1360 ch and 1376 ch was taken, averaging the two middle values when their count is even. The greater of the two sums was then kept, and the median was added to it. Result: 91.0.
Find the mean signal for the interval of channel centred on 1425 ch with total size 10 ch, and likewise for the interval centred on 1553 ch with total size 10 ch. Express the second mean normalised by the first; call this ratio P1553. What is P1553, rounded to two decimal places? 0.95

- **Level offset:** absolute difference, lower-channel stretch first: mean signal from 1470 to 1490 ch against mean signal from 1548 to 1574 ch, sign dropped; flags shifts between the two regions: 0.71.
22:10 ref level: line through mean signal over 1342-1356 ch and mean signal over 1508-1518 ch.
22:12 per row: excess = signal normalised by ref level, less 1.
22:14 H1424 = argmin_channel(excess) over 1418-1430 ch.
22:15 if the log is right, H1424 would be 1423.0 ch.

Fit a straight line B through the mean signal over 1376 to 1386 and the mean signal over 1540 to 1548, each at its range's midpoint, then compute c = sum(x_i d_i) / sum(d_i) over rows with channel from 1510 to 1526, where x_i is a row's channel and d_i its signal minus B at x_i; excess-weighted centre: 1519.9 ch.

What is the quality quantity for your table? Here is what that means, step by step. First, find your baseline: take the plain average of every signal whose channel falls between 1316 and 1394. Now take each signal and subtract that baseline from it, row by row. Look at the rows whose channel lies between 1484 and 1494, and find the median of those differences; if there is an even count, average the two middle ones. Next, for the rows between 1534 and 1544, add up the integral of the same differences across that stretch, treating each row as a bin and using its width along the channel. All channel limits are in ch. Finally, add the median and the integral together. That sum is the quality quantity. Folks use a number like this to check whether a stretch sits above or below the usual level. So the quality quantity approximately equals -4.5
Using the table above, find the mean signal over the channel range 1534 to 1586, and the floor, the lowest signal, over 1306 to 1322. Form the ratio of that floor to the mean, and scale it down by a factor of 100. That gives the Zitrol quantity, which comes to 0.0104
